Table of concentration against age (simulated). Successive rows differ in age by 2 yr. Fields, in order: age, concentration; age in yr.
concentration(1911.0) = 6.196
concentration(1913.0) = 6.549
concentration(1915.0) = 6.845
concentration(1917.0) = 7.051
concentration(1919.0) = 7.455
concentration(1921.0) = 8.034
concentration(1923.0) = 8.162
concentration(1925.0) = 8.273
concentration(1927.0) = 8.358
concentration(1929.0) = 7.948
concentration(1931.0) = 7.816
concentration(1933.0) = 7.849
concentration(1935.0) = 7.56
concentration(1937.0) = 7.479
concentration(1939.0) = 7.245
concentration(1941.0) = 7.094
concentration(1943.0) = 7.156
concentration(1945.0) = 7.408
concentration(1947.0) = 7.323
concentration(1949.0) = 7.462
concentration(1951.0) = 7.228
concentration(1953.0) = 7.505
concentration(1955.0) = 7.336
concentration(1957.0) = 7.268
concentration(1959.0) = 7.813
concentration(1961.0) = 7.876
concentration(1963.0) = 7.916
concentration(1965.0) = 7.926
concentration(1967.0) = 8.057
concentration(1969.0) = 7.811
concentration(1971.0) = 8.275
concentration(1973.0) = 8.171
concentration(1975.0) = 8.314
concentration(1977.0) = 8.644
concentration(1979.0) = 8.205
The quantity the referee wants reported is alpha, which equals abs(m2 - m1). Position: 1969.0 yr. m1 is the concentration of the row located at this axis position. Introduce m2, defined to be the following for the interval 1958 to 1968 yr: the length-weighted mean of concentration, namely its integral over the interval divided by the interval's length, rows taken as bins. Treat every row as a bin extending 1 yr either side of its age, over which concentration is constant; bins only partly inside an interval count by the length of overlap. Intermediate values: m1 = 7.811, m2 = 7.92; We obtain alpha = 0.1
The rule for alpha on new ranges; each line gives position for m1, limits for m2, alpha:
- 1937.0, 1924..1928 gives 0.8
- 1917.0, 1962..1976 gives 1.0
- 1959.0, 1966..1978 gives 0.4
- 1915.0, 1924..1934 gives 1.2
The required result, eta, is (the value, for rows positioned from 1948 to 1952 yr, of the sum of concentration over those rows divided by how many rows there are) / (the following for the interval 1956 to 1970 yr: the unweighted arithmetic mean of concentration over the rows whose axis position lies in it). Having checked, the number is 0.94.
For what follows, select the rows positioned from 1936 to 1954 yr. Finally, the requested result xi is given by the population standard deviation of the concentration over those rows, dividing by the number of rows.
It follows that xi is 0.14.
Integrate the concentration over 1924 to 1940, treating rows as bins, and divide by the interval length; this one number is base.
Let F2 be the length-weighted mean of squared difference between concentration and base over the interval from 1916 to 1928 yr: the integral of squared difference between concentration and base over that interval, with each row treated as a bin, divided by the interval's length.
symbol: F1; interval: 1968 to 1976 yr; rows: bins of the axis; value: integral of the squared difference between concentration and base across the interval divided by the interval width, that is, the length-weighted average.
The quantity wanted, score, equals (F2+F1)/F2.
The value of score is 1.6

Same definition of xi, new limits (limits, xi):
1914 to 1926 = 0.55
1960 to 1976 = 0.18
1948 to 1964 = 0.26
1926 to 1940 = 0.34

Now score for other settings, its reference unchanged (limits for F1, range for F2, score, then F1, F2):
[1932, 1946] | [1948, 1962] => 2.5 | 0.23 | 0.16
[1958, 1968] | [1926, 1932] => 1.2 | 0.02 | 0.10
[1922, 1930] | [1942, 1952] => 1.6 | 0.16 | 0.26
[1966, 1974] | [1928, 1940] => 2.1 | 0.10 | 0.09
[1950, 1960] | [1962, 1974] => 3.8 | 0.19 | 0.07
